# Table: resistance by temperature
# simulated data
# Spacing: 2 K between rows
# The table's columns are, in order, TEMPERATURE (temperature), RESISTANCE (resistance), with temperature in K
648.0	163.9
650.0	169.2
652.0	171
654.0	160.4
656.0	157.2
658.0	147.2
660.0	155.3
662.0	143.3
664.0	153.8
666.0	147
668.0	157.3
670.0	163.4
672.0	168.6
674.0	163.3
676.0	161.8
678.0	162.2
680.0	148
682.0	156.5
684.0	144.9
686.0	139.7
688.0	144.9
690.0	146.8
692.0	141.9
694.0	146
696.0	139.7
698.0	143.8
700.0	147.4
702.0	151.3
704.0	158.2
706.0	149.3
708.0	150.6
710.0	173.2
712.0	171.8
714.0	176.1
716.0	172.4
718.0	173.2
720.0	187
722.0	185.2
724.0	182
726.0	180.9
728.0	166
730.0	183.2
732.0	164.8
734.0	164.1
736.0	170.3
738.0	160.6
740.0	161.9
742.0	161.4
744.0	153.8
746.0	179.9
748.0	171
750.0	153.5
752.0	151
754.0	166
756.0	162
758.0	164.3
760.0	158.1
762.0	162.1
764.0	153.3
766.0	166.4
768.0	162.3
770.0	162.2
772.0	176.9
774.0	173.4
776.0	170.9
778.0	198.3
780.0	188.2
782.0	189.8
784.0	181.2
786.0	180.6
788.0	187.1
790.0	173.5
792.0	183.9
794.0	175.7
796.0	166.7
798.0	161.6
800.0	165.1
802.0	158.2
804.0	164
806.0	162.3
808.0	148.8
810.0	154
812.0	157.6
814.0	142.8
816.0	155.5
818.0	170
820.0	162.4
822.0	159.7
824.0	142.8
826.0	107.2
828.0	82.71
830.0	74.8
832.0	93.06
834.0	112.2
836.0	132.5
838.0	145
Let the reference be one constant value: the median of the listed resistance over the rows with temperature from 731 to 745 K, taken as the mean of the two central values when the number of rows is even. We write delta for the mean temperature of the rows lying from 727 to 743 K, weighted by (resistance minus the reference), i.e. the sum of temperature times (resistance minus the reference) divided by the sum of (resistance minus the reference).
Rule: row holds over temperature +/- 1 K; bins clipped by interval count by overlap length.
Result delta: 731.1 K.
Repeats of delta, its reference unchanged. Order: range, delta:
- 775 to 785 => 780.2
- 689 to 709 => 697.7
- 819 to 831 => 827.9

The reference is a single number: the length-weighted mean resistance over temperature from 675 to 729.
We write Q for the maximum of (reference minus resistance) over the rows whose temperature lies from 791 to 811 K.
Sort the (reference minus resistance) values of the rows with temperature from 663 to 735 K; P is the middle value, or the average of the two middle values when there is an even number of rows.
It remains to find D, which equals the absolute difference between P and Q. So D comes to 11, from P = -0.7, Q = 10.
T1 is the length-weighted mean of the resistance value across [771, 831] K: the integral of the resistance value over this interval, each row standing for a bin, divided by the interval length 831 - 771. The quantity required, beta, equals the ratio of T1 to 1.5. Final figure 107.0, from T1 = 161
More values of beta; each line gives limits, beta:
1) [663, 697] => 101.4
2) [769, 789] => 120.6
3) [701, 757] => 111.4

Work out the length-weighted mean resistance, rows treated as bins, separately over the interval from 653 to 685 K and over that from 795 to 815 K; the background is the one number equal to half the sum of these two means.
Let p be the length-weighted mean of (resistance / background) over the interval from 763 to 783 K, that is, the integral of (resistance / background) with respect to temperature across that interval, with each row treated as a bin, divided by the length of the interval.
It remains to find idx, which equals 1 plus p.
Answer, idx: 2.11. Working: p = 1.11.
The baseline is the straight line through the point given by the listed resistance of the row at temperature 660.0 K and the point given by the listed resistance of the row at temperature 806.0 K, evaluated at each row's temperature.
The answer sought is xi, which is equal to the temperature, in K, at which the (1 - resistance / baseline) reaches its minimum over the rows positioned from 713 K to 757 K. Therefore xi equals 720.0 K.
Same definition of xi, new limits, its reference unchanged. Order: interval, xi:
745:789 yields 778.0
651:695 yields 652.0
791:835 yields 792.0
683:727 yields 720.0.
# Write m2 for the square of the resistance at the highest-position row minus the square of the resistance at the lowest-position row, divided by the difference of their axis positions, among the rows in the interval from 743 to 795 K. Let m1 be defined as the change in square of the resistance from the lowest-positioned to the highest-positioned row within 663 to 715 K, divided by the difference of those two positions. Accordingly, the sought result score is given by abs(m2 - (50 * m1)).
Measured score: 7212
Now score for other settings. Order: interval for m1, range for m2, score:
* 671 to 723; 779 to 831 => 6470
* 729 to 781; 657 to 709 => 1837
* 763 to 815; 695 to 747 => 3366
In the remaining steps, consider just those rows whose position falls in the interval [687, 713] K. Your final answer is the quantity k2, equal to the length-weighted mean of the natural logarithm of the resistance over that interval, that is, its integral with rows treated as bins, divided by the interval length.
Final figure 5.02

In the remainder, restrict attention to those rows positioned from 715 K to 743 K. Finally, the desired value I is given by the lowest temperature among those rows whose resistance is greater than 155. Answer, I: 716.0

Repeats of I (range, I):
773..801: 774.0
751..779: 754.0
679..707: 682.0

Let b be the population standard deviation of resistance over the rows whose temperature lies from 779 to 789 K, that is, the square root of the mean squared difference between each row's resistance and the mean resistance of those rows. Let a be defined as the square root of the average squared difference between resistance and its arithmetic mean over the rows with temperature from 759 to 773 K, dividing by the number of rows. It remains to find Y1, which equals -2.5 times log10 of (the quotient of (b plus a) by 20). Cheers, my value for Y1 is 0.69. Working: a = 6.8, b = 4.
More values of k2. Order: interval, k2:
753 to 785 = 5.14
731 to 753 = 5.09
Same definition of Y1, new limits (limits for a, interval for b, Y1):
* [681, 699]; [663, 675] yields 0.57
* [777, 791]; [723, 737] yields 0.29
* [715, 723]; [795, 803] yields 0.76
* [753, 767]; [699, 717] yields 0.27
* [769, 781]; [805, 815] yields 0.08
